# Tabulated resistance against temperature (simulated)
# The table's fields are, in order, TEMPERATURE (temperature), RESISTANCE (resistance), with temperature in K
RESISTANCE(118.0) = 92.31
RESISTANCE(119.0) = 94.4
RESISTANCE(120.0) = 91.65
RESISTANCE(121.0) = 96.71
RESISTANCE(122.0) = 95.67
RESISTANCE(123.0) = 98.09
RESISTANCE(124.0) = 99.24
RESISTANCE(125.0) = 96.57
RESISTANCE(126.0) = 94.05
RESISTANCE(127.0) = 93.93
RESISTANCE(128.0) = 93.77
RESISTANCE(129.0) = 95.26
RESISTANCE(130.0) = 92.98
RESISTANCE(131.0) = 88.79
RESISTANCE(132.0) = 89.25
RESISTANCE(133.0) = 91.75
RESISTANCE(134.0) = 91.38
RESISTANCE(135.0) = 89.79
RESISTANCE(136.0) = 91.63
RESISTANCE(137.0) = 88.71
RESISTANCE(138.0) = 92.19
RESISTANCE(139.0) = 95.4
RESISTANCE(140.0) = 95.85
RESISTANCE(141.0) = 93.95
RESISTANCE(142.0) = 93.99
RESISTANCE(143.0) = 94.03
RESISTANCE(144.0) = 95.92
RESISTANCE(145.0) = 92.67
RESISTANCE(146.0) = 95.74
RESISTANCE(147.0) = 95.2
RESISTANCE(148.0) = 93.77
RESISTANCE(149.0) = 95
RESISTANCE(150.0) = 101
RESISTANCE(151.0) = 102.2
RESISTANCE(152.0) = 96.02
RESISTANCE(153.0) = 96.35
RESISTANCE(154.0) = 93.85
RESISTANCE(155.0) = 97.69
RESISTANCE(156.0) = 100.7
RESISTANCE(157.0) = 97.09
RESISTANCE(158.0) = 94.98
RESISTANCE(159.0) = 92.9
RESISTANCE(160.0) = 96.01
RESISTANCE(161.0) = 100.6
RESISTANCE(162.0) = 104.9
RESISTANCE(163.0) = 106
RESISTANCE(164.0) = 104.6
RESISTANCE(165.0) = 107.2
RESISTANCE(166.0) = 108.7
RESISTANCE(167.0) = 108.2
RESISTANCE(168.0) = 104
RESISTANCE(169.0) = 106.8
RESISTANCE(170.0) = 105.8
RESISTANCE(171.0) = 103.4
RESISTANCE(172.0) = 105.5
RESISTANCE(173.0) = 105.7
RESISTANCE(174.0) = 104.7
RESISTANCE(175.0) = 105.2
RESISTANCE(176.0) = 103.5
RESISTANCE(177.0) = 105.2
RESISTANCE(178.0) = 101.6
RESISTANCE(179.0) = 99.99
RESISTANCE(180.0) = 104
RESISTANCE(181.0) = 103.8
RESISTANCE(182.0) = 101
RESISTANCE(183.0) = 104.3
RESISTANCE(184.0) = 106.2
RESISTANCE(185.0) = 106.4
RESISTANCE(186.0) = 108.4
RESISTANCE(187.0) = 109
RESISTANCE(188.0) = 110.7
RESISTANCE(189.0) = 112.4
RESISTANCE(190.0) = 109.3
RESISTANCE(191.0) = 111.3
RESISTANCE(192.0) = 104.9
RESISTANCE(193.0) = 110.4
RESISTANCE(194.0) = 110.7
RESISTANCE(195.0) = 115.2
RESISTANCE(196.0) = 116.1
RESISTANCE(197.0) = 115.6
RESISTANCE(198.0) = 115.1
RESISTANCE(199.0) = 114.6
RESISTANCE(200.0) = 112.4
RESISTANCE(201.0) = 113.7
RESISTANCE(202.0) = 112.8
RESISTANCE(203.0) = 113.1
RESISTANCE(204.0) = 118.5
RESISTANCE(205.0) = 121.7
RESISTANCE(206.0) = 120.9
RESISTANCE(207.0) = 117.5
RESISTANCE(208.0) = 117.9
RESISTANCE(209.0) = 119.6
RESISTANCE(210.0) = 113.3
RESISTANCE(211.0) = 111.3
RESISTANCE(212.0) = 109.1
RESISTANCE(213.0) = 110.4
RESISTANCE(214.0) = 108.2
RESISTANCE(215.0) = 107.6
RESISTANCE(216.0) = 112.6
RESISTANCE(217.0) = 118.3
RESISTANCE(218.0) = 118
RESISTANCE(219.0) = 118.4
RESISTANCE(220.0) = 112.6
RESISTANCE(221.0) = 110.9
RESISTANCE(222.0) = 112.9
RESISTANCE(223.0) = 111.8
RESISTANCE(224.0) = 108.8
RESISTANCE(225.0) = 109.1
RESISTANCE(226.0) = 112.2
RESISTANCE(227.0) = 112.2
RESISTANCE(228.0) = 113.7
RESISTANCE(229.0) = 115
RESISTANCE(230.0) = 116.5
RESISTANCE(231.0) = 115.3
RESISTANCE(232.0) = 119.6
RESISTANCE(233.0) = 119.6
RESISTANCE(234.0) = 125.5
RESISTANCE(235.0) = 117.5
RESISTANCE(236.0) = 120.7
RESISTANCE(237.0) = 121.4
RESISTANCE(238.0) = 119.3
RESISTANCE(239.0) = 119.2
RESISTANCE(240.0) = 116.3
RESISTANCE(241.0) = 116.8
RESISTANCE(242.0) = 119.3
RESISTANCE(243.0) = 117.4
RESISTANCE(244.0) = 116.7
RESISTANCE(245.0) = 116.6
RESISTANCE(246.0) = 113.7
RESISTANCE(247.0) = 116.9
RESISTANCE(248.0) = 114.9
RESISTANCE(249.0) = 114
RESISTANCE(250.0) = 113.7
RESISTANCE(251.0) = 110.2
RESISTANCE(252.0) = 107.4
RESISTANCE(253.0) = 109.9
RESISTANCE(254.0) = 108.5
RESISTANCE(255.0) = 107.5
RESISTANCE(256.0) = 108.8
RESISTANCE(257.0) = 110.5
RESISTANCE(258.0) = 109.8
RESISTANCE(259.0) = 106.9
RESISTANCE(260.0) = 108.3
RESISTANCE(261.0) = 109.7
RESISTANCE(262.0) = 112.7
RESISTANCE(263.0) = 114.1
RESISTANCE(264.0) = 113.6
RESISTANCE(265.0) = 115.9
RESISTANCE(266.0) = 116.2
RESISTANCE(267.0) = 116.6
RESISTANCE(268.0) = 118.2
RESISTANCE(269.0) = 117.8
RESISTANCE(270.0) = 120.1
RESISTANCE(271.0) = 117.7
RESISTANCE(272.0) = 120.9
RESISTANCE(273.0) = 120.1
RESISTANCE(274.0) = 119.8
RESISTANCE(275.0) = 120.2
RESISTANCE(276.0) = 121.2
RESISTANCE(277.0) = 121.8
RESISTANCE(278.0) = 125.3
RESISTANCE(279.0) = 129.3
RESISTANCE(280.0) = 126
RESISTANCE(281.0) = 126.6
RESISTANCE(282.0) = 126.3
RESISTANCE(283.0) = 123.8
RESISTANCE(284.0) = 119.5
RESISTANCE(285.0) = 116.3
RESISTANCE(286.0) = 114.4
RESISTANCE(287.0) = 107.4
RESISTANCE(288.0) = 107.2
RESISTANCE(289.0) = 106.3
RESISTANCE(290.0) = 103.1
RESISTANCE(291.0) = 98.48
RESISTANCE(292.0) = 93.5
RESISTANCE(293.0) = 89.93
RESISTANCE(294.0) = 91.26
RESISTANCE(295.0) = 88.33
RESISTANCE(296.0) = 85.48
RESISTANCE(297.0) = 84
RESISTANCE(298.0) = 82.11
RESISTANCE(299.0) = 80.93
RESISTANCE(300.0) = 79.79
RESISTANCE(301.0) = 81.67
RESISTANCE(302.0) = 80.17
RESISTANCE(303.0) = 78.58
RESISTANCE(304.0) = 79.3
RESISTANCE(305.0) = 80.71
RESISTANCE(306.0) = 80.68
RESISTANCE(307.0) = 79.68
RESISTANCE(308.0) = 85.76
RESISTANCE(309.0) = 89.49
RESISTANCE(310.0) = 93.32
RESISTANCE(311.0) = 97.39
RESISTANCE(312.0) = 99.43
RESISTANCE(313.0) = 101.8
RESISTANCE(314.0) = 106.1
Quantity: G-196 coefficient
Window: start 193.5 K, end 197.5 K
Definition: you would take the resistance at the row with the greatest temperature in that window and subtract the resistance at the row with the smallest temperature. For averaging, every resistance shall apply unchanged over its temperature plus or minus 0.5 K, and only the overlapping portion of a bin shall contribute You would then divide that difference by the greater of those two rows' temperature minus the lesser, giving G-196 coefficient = 2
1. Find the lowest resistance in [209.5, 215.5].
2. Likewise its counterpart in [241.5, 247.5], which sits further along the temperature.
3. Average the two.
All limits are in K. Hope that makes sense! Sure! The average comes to 111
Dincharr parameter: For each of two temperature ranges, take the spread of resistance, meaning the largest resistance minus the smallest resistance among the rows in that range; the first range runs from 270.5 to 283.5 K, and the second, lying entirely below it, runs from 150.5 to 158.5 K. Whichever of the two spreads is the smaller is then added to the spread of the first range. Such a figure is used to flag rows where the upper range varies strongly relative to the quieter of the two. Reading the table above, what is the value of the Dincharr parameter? 20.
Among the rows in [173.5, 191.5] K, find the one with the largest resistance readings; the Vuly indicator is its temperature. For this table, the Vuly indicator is 189.0 K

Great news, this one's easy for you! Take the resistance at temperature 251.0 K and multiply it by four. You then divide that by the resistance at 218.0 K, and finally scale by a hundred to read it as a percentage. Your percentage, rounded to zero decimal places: 374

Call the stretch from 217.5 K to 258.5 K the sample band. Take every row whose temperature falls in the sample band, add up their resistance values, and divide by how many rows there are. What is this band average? 115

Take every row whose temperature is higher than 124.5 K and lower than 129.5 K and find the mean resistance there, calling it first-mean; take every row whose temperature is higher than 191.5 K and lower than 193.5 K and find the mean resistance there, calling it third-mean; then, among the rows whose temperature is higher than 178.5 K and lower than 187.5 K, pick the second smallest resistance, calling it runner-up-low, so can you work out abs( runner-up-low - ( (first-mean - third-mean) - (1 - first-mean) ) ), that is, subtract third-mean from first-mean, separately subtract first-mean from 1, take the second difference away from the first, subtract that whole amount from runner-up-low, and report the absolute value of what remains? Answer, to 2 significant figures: 20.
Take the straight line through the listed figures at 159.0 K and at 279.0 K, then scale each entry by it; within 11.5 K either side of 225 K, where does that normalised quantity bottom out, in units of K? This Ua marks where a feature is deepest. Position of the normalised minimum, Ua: 224.0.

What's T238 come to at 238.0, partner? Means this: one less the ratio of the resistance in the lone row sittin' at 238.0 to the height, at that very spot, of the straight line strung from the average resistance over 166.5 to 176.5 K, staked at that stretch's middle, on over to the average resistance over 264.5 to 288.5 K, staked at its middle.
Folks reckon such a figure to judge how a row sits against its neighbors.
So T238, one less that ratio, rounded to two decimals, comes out -0.04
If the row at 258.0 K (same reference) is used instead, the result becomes 0.06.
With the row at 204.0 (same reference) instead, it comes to -0.08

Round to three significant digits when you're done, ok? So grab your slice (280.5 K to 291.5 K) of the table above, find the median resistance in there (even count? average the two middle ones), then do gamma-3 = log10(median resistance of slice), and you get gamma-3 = 2.06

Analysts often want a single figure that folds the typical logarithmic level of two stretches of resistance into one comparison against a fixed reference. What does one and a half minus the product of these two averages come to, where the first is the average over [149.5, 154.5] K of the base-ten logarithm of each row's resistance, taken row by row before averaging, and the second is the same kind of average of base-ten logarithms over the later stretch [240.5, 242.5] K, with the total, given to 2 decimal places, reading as -2.62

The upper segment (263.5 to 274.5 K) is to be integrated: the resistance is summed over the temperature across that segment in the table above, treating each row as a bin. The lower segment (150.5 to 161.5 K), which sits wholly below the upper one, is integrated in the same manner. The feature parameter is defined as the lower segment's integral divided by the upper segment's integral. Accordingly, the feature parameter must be 0.82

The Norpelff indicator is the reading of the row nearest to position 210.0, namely 113.3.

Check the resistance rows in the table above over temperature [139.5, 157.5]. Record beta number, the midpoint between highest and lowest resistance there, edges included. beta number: 97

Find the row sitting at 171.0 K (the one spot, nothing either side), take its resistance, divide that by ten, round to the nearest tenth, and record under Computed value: 10.3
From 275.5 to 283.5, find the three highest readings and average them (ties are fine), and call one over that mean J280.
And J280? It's 0.0078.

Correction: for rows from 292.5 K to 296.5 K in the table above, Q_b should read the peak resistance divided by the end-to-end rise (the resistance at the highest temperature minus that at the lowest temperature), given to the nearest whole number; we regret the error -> -21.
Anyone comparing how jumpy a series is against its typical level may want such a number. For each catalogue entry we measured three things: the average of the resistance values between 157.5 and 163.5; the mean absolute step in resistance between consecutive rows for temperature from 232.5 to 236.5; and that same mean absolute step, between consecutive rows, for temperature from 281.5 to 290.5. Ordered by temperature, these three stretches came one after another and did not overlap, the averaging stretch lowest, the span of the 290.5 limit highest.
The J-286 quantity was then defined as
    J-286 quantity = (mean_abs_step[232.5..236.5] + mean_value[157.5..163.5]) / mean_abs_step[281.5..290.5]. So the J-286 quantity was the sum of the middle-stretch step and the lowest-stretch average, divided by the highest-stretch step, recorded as 36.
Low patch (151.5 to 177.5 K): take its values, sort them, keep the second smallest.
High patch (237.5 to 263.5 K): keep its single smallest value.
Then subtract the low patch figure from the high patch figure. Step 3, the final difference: 13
